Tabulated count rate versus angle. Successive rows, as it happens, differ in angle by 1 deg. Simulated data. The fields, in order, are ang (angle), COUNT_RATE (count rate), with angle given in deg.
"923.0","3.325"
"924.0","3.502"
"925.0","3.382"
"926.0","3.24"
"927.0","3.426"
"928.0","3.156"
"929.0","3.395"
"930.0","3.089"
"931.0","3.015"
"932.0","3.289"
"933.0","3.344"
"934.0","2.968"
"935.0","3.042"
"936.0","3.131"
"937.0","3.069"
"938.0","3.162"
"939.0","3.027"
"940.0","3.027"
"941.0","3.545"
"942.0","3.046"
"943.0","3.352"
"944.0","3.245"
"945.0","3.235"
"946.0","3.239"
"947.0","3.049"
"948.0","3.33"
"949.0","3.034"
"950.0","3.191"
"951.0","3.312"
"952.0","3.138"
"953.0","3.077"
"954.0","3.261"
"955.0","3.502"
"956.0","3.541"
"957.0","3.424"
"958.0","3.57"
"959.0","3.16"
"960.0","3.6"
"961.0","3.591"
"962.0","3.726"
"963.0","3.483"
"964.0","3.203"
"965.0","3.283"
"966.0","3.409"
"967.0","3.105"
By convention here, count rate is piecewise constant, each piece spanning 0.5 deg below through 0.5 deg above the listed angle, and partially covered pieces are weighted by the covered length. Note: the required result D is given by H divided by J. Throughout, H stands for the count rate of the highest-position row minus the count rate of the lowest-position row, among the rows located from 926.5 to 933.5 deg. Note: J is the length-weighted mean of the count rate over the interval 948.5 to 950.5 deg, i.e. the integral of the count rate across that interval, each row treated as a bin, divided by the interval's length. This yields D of -0.03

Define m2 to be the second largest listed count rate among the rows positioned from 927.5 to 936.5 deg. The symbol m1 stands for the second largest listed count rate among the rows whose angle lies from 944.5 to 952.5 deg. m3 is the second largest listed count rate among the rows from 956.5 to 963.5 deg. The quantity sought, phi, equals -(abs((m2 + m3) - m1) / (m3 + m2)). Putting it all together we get -0.52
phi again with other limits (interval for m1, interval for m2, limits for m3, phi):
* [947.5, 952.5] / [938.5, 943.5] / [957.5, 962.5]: -0.52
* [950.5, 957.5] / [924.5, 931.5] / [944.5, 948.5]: -0.47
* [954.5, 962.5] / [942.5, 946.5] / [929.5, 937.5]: -0.45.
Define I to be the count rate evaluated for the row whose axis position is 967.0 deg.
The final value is 3.105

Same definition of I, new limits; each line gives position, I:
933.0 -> 3.344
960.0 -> 3.6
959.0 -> 3.16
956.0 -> 3.541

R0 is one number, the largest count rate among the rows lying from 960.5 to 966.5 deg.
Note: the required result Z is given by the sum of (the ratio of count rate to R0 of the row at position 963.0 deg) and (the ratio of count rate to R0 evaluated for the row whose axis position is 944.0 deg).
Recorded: 1.81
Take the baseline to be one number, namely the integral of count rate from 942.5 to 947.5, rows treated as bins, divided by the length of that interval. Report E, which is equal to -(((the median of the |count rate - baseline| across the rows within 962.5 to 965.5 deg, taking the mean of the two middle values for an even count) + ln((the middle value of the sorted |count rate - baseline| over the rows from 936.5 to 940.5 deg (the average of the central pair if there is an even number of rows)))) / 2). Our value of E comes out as 0.8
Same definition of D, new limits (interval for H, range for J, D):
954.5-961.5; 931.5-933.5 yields 0.03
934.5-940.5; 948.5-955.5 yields 0.00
